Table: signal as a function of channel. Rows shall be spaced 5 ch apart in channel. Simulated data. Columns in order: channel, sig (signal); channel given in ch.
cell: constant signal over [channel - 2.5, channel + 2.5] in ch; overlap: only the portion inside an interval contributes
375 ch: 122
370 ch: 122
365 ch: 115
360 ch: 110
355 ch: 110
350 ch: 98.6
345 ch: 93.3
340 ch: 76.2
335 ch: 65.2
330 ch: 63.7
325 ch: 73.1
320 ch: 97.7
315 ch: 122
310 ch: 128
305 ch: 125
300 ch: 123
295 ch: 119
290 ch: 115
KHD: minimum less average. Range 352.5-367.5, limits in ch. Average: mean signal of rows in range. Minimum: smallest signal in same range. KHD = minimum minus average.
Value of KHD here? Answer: -1.7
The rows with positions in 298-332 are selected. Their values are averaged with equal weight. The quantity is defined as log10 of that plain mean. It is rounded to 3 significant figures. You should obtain 2.02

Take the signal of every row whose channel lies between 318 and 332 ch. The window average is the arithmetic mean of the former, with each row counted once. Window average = 78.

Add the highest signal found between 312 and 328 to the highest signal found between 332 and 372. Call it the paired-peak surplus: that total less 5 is 239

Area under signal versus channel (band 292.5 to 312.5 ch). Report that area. 2475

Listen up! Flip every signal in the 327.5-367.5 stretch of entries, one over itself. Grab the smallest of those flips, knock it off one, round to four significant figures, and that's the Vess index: 0.9913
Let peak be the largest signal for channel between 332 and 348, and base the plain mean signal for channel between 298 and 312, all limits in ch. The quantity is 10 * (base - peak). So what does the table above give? 320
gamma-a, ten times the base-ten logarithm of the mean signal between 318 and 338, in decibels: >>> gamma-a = 18.7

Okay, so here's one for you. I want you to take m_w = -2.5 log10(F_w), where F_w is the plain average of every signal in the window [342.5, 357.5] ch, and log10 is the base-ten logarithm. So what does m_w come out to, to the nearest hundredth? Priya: -5.01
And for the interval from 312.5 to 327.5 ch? -4.97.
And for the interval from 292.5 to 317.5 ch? -5.23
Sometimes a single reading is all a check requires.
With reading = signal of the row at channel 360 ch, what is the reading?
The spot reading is 110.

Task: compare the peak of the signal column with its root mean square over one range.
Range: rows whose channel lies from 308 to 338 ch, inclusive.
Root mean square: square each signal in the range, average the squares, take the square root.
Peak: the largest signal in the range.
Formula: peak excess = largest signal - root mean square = 33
